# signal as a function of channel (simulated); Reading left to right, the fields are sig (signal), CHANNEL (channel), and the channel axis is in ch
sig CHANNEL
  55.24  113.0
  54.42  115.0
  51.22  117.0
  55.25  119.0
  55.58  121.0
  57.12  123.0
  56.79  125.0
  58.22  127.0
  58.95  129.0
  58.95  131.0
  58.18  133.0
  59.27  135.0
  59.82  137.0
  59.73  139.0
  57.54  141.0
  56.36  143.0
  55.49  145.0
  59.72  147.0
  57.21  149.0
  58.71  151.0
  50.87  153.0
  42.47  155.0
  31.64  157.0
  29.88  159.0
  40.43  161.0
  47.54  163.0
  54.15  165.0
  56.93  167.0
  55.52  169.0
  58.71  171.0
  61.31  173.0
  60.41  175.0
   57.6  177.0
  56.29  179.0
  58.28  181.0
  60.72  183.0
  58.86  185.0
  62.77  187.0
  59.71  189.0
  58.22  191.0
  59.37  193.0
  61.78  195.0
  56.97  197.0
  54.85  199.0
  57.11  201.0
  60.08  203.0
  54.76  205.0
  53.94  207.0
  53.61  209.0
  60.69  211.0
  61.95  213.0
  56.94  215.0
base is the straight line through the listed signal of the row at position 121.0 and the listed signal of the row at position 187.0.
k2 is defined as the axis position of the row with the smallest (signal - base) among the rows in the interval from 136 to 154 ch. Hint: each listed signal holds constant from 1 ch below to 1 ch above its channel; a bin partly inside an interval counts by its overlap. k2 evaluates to 153.0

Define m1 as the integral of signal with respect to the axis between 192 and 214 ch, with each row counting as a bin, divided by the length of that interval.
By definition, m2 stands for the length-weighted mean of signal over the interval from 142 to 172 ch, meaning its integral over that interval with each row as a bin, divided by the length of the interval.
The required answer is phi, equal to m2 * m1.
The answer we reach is 2909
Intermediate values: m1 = 57.7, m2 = 50.4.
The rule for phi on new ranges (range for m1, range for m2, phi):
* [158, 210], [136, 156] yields 3111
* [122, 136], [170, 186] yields 3436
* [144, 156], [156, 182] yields 2782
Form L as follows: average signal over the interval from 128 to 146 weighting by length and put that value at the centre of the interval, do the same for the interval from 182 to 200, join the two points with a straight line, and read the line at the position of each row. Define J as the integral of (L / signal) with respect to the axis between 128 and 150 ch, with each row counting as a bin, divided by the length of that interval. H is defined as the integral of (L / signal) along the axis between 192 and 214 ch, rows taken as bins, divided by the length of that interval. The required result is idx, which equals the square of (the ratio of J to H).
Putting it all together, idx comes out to 0.9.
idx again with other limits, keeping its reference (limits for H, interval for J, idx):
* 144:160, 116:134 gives 0.6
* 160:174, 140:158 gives 1.1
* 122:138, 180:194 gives 1.0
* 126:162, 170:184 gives 0.7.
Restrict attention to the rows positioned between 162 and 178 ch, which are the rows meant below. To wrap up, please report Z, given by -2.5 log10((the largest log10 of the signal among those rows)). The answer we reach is -0.631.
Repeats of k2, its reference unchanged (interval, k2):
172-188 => 179.0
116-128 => 117.0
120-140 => 121.0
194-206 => 205.0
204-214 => 209.0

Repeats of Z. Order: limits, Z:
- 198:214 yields -0.633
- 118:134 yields -0.620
